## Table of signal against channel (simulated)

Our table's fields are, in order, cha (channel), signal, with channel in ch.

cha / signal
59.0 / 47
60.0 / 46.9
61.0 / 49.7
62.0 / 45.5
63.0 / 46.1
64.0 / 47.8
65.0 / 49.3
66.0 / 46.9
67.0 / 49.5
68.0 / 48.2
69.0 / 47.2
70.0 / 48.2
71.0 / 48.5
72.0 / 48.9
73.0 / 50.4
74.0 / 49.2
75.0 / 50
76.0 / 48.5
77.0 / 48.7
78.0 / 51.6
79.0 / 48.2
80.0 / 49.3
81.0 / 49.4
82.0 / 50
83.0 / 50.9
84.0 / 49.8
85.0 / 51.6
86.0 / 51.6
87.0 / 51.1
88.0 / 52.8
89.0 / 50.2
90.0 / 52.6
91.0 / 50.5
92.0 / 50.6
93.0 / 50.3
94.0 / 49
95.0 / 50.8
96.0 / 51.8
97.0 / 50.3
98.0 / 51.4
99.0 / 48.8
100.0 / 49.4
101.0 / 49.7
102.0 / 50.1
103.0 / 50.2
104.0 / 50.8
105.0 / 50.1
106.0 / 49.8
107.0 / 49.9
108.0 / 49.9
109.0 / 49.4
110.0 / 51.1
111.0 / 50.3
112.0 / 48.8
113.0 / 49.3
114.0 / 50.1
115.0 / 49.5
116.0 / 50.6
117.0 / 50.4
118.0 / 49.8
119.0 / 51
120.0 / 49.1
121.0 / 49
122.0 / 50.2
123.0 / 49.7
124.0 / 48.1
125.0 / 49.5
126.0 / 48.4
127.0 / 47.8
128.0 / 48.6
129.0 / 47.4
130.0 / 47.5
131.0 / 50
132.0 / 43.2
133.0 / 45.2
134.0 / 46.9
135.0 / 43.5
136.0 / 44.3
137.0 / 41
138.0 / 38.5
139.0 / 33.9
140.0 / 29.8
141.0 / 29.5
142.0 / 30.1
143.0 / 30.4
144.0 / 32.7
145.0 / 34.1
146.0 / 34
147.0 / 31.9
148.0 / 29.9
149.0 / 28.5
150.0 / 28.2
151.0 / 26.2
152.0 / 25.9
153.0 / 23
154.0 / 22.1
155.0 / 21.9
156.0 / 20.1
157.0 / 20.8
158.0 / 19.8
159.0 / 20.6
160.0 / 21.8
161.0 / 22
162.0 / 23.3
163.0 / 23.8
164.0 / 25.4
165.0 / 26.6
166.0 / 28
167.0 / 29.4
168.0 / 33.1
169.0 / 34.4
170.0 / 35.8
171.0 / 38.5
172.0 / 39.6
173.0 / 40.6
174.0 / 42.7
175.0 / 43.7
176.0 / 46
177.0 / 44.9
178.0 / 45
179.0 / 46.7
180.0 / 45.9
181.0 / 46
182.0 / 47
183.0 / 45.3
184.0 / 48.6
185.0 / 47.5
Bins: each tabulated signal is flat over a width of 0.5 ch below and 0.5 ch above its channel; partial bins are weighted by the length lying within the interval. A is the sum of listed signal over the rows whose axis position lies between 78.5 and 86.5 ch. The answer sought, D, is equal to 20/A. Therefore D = 0.050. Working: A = 401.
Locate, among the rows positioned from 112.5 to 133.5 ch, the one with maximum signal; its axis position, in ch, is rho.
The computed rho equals 119.0 ch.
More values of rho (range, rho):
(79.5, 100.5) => 88.0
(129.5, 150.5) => 131.0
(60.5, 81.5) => 78.0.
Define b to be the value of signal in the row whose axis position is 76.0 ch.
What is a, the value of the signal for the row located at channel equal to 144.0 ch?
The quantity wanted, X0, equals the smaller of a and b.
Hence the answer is 32.7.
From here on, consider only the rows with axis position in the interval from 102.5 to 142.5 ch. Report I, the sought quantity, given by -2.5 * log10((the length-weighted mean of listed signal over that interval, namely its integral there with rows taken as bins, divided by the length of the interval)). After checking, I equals -4.2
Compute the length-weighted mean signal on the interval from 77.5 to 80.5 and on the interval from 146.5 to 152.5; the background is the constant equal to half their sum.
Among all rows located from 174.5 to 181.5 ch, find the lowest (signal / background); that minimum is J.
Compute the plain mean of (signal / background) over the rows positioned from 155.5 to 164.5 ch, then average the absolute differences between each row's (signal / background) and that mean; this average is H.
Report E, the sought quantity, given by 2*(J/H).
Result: 59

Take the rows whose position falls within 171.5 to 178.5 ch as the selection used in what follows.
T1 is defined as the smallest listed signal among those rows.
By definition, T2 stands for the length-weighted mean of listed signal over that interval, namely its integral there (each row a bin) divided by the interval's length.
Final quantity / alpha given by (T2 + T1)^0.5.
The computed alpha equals 9.1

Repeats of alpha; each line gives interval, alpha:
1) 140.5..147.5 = 7.8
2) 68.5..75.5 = 9.8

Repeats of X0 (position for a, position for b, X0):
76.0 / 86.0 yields 48.5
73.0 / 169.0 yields 34.4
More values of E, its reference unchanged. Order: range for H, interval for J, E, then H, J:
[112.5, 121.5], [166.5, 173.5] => 100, 0.01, 0.75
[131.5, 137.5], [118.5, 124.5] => 66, 0.04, 1.23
